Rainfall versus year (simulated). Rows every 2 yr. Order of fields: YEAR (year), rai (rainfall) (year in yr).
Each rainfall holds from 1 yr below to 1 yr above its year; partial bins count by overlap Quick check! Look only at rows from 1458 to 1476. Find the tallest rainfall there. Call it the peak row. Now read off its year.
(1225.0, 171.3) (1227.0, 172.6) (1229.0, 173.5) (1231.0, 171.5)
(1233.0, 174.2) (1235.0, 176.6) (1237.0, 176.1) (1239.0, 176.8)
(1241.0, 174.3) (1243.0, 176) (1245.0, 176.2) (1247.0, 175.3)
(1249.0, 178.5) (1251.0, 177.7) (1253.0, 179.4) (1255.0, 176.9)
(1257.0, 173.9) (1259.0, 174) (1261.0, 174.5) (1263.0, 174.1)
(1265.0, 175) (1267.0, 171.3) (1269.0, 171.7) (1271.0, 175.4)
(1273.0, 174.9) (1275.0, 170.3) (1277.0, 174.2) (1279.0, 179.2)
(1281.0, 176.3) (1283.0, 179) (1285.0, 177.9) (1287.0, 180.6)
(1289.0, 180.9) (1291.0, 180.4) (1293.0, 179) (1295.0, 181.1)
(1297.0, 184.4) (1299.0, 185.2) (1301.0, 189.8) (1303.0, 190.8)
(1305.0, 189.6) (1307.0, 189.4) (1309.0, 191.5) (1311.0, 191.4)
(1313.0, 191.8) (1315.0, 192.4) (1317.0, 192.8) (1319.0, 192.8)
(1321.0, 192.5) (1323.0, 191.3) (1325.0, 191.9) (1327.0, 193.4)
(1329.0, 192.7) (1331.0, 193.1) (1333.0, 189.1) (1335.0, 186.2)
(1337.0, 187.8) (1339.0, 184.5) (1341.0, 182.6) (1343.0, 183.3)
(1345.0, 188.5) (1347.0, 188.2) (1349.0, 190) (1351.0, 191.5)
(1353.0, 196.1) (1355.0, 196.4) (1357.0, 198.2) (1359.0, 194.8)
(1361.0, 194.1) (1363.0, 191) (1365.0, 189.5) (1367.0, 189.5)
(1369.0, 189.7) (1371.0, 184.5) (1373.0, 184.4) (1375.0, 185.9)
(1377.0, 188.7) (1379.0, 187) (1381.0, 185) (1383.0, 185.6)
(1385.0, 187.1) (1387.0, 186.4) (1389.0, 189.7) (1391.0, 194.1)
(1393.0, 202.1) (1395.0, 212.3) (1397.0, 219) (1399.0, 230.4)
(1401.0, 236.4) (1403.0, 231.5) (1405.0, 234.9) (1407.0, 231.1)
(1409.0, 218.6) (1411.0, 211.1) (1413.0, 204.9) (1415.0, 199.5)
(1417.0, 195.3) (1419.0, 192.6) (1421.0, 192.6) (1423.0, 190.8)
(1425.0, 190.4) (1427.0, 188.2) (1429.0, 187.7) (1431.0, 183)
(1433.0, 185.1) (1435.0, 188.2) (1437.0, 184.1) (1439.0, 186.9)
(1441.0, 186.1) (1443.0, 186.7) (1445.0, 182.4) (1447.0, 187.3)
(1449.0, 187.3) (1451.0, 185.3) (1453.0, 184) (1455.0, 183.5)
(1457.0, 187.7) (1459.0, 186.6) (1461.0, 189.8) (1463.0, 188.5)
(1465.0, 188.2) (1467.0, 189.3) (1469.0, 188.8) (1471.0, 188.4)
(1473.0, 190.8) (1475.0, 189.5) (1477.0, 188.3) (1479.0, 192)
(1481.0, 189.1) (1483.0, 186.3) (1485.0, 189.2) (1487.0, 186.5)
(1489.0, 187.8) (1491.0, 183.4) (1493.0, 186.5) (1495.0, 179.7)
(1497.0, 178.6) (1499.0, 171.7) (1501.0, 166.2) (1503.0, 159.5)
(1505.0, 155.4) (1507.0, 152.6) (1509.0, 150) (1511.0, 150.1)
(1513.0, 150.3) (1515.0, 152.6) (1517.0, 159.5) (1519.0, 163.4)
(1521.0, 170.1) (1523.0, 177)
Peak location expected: 1473.0 yr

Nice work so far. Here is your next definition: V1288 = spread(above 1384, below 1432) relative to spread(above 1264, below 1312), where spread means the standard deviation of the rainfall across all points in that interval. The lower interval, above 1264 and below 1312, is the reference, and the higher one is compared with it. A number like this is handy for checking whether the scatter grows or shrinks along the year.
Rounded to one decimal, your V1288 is 2.6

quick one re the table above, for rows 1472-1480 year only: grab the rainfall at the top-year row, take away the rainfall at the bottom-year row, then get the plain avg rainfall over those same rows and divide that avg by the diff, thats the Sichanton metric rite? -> 158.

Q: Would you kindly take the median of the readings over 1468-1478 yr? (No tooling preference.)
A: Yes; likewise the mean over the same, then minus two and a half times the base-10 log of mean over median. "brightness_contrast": -0.002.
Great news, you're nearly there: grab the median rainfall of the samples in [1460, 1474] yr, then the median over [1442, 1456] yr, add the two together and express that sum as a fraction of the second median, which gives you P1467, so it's 2.02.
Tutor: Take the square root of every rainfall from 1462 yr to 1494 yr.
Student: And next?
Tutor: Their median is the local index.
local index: 13.7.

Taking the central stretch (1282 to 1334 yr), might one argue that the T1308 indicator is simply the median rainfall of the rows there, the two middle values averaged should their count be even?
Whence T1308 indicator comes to 190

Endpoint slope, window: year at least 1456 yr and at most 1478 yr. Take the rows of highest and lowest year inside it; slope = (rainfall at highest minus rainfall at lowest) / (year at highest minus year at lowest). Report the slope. 0.03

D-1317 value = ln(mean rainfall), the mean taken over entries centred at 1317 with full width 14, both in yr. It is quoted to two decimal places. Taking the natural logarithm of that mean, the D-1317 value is 5.26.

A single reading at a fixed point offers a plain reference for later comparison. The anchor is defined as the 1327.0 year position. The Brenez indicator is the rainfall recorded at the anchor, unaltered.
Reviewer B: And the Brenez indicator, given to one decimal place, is 193.4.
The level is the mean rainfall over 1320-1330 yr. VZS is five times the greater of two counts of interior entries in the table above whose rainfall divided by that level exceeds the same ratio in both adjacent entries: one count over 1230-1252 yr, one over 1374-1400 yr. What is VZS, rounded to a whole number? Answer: 20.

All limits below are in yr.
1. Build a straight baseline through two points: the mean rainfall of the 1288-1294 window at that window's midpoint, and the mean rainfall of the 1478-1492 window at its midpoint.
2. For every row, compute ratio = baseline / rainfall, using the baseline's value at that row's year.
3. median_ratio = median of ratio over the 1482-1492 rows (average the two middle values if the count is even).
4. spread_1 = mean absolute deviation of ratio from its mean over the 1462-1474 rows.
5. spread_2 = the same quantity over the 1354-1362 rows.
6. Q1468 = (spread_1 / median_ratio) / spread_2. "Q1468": 0.5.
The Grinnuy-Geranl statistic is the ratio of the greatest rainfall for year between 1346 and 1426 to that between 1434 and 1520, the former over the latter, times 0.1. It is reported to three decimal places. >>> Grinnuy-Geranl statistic 0.123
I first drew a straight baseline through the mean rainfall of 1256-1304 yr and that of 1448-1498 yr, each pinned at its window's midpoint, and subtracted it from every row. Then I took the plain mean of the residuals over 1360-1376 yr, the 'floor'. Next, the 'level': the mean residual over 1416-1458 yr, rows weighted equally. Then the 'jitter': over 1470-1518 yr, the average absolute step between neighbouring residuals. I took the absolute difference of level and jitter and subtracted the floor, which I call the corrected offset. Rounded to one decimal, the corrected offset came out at -5.2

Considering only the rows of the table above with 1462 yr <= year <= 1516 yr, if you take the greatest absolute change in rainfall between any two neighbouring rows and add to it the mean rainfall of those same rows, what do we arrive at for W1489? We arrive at 184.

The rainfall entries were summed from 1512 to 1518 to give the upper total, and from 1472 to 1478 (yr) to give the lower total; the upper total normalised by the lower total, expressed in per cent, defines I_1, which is 81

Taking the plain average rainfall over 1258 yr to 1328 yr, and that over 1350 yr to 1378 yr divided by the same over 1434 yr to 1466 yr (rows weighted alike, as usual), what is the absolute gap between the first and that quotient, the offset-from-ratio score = 182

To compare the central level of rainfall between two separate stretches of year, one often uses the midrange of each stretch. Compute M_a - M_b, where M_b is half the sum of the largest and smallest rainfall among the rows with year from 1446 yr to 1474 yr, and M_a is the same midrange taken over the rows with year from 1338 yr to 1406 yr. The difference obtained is 22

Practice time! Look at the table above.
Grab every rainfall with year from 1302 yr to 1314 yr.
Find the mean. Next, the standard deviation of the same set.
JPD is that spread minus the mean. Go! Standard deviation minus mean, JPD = -190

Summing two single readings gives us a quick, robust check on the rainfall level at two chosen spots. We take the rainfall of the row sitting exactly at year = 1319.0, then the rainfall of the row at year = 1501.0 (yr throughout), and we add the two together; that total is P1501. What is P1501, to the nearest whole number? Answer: 359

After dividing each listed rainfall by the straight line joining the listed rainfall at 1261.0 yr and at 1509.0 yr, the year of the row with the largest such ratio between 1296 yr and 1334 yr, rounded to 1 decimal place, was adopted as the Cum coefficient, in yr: 1331.0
